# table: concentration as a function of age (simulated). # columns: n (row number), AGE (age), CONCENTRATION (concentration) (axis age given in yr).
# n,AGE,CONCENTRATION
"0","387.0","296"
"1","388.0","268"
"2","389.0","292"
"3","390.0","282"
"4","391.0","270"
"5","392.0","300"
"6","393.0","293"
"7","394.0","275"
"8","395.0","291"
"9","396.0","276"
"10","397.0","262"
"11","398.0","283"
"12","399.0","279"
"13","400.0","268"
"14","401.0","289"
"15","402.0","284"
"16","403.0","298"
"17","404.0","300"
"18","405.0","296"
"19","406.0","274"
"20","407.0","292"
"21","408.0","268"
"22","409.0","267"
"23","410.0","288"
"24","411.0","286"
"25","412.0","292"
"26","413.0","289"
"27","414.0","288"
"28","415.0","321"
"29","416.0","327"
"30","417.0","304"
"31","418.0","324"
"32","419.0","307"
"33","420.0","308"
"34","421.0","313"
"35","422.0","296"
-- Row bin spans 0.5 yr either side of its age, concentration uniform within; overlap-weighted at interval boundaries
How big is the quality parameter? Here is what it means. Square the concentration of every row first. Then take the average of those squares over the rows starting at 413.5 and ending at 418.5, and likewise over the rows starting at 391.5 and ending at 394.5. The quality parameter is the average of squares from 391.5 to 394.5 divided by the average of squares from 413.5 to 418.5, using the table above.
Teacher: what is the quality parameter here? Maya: 0.85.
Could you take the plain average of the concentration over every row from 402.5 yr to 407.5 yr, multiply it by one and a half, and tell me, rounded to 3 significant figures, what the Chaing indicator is 438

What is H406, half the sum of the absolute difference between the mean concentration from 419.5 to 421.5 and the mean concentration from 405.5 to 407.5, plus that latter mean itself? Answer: 155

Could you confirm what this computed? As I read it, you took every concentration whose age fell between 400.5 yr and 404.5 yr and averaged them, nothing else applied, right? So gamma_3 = 293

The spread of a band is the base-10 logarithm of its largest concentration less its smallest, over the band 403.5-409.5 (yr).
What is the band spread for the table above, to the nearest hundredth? 1.52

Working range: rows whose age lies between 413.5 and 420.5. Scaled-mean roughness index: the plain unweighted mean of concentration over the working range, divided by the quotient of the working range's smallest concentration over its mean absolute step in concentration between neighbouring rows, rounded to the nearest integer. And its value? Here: 18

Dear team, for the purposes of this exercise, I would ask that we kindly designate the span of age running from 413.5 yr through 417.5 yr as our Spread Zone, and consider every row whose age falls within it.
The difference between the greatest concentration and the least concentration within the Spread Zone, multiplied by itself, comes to 1521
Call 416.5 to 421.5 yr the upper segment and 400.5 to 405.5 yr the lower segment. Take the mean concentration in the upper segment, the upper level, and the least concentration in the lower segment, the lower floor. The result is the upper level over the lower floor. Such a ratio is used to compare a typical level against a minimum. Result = 1.10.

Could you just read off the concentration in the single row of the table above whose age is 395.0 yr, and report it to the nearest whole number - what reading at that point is 291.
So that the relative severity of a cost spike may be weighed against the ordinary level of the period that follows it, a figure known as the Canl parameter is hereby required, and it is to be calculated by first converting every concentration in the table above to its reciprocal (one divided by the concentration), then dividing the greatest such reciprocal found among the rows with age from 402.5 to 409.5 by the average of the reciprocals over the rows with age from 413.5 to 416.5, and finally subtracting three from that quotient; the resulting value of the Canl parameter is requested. -1.84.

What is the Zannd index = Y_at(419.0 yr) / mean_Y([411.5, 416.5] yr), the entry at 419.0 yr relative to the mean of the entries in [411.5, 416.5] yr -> 1.01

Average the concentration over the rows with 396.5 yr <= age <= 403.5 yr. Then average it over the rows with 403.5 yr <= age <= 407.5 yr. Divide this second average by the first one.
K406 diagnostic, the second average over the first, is 1.04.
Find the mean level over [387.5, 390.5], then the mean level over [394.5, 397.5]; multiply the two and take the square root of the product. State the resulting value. 278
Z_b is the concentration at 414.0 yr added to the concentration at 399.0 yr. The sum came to 567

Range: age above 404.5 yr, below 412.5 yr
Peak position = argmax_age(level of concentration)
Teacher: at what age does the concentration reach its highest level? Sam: 405.0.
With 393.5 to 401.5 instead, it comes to 395.0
